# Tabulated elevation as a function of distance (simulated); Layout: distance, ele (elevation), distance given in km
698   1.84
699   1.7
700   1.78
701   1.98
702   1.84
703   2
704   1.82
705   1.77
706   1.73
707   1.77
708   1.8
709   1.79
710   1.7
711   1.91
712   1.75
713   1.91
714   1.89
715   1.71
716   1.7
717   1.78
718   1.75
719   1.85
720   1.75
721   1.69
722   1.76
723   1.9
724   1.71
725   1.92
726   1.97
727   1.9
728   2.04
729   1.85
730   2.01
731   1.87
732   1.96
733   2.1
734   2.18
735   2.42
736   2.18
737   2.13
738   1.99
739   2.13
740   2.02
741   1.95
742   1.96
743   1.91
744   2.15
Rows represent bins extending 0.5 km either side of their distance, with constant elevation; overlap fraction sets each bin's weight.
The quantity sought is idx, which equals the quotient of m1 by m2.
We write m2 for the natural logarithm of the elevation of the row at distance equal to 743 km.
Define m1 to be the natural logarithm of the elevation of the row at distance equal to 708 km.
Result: 0.91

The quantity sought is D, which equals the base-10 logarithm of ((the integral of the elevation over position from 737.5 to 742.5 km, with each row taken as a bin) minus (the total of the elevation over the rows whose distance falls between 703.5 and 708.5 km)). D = 0.1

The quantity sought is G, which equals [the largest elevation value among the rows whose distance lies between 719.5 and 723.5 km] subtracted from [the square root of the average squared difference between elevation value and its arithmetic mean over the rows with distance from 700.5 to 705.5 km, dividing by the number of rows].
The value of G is -1.81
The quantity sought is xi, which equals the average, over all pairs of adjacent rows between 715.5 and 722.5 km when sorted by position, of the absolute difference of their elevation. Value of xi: 0.073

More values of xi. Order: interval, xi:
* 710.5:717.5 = 0.102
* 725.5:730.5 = 0.140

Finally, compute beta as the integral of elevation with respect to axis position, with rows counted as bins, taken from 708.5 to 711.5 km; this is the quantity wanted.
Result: 5.4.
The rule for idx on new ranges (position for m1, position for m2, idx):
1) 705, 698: 0.94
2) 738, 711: 1.06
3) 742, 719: 1.09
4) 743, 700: 1.12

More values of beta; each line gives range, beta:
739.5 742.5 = 5.9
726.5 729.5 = 5.8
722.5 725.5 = 5.5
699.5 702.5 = 5.6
